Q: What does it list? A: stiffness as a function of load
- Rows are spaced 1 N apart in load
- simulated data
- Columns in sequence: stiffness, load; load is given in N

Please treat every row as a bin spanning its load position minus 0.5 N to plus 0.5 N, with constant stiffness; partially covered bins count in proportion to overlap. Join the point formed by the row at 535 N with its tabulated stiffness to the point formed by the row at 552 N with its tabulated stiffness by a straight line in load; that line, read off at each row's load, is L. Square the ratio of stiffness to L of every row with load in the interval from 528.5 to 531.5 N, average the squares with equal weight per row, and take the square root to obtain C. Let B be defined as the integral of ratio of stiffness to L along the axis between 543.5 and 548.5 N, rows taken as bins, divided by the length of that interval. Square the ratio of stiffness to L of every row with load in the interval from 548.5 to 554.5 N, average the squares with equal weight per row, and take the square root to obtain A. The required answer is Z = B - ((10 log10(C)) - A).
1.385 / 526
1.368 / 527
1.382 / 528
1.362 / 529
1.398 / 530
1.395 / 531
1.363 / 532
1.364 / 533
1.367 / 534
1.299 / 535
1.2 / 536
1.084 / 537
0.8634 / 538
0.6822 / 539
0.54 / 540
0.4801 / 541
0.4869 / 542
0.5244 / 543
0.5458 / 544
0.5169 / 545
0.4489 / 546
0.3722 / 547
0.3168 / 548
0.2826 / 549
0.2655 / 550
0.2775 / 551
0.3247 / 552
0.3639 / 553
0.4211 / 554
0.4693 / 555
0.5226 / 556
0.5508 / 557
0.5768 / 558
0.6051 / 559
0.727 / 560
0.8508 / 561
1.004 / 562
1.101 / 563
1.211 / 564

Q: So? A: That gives 2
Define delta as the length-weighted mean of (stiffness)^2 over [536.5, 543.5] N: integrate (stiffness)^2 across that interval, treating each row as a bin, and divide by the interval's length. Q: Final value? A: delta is 0.5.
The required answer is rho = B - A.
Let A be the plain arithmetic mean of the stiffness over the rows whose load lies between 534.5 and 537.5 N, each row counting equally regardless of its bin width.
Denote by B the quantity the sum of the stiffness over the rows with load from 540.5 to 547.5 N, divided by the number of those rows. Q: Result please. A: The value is -0.7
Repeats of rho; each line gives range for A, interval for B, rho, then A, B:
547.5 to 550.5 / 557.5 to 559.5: 0.3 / 0.3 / 0.59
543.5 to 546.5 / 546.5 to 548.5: -0.2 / 0.5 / 0.34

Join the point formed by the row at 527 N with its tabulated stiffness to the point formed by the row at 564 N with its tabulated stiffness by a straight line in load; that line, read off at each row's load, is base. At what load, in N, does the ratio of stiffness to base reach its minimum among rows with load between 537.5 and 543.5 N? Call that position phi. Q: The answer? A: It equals 541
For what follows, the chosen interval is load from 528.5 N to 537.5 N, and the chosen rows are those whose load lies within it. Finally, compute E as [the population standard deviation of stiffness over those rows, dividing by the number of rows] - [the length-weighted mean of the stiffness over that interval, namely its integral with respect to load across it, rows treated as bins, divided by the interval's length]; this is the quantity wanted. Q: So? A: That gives -1.21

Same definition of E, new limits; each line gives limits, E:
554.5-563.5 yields -0.50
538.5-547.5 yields -0.43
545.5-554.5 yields -0.28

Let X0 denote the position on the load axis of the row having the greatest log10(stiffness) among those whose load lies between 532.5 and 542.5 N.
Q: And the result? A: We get 534 N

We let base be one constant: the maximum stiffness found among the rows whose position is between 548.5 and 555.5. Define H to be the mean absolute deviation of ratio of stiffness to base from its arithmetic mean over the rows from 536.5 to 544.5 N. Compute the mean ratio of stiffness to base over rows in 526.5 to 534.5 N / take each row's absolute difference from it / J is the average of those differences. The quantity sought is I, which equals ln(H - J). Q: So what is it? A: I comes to -1.1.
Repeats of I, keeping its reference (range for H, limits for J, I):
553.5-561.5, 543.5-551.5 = -4.0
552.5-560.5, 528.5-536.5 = -2.5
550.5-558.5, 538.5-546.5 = -2.3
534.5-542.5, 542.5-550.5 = -0.9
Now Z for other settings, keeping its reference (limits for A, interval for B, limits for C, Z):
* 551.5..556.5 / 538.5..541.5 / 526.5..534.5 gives 4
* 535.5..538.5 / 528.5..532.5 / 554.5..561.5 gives -10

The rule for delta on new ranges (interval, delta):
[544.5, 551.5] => 0.1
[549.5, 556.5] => 0.2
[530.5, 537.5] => 1.7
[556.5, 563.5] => 0.6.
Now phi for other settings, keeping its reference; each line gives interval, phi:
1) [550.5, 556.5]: 551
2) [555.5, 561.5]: 556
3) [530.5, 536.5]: 536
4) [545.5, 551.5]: 550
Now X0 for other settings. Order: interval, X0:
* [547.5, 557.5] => 557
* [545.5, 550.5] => 546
